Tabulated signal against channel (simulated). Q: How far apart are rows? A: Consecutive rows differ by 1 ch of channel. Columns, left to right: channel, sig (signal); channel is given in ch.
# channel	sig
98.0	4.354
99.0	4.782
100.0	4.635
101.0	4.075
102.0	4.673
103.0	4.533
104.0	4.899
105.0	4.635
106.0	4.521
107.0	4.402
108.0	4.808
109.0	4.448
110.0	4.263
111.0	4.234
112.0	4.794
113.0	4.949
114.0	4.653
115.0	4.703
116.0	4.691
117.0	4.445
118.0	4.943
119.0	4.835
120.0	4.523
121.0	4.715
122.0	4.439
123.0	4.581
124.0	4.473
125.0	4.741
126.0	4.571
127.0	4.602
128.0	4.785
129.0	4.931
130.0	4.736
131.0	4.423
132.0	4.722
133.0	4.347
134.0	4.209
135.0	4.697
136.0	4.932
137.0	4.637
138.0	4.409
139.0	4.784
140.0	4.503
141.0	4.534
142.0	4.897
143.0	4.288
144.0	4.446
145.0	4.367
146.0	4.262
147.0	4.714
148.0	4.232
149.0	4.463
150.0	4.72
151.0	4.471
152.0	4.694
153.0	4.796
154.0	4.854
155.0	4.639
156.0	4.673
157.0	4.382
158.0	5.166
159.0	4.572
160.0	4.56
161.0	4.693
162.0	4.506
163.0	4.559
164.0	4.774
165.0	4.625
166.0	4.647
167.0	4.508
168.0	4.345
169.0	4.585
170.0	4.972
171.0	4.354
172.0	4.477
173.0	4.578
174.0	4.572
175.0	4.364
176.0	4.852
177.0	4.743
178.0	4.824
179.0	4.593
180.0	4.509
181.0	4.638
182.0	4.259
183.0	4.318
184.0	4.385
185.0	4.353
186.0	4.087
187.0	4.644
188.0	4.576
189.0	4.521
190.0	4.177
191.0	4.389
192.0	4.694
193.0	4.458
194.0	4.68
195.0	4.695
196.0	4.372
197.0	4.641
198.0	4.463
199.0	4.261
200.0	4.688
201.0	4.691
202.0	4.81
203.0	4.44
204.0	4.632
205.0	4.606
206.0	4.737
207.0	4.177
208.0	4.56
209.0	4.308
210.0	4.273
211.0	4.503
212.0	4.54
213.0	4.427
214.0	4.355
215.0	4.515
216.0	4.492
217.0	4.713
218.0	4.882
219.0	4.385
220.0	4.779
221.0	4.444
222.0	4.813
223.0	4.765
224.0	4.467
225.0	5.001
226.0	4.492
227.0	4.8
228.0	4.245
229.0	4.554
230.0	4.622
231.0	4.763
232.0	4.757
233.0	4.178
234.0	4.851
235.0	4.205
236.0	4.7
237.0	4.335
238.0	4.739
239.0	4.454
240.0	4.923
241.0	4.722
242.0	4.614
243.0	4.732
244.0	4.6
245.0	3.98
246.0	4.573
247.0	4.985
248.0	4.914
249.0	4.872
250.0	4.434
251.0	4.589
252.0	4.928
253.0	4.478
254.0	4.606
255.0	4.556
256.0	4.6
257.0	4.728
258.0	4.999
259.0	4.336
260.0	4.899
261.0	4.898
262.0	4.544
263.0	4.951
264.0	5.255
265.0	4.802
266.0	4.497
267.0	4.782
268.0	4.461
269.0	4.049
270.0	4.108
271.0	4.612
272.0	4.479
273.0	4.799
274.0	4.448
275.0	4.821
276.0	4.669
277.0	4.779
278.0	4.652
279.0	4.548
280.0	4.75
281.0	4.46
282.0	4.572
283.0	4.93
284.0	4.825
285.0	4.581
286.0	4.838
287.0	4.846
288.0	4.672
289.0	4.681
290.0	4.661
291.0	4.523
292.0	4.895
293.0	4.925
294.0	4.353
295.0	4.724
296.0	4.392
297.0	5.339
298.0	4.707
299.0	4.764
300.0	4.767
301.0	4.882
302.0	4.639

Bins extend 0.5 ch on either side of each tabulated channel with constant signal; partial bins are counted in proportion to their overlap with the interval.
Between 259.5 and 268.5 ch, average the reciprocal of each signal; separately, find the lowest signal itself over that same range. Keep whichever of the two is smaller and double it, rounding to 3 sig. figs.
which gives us 0.419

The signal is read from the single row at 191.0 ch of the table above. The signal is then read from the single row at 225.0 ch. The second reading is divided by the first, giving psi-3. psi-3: 1.14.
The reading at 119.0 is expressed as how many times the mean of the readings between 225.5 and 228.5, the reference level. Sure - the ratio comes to 1.07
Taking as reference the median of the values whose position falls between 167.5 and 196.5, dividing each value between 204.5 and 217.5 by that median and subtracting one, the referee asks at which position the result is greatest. 206.0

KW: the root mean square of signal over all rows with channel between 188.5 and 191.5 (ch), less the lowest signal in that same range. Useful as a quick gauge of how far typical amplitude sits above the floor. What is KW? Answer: 0.19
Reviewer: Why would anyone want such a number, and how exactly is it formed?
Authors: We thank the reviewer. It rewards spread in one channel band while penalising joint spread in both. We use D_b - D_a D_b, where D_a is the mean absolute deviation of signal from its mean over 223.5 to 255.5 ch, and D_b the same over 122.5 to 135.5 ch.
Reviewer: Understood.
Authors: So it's 0.125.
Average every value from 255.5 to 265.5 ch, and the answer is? 4.80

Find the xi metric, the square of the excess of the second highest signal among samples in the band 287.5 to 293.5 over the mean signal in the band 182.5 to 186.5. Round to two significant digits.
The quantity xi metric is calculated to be 0.37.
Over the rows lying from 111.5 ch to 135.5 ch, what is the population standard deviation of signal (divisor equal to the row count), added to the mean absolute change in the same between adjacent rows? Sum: 0.40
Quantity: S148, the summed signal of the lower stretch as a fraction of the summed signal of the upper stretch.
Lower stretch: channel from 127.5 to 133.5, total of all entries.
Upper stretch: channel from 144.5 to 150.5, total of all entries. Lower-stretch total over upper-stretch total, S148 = 1.04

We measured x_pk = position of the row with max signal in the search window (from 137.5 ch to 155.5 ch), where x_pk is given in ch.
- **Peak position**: 142.0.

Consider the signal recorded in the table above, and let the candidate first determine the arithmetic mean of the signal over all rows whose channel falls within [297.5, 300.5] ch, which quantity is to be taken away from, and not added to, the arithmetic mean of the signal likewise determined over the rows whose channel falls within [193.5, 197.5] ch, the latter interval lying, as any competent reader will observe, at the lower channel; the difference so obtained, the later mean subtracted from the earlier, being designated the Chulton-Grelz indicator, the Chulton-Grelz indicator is -0.15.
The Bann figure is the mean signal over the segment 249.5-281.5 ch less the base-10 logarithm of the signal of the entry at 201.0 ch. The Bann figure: 3.97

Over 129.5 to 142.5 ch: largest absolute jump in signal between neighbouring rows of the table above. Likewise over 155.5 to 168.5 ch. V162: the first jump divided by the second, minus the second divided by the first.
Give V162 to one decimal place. -1.0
